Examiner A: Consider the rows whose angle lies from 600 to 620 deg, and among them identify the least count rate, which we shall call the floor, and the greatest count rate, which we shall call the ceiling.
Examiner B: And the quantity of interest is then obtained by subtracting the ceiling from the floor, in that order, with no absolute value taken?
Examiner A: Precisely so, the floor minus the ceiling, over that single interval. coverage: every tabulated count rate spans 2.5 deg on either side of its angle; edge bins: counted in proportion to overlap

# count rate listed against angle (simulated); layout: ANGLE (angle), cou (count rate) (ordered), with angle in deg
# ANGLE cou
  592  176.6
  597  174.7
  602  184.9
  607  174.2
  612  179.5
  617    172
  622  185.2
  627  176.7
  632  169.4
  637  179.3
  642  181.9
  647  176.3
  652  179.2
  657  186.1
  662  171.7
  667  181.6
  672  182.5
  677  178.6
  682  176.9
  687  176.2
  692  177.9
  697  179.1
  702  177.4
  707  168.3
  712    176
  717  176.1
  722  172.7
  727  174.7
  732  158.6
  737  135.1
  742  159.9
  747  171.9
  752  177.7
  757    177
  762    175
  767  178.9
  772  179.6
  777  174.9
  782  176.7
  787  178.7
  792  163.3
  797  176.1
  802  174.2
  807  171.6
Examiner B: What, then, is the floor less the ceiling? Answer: -13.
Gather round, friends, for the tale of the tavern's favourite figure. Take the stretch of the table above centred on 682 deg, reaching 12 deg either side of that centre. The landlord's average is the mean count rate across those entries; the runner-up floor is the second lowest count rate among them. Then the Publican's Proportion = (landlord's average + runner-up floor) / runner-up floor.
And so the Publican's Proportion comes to 2.01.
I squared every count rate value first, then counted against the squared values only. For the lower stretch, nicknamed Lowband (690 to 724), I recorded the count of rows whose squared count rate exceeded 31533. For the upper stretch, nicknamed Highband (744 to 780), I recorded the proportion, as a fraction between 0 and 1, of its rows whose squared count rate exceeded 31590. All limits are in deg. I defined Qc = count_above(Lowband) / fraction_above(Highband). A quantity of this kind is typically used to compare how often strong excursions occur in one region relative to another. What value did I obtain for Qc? 7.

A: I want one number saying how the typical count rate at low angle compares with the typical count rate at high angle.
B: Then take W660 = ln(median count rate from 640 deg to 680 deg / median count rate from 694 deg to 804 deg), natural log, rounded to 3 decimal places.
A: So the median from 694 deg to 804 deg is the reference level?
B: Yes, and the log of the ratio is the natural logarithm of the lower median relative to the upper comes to 0.028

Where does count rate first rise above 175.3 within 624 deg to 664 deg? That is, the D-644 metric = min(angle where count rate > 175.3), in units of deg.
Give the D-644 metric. 627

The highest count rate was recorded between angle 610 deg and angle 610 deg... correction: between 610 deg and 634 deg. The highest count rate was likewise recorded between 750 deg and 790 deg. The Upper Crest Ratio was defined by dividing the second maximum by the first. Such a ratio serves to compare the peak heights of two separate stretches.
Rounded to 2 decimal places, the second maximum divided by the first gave 0.97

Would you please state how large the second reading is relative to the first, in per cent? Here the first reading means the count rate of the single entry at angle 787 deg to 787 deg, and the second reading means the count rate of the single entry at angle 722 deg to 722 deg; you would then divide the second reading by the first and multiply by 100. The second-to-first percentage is 97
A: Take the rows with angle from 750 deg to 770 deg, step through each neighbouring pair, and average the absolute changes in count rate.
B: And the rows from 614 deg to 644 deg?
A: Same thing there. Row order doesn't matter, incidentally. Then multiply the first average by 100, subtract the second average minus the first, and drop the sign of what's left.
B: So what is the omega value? 214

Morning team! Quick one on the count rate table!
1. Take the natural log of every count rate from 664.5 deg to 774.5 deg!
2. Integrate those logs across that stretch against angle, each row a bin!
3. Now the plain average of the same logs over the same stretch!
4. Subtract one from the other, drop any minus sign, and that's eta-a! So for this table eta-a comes 562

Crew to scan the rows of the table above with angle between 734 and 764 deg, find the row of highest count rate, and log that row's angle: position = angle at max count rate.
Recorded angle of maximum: 752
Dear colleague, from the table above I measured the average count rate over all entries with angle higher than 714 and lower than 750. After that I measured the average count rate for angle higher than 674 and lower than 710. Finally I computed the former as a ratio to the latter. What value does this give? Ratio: 0.93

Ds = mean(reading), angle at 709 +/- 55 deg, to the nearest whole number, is 173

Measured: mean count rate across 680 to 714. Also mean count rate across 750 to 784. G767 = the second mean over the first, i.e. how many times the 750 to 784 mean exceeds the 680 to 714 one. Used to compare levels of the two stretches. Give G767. 1.01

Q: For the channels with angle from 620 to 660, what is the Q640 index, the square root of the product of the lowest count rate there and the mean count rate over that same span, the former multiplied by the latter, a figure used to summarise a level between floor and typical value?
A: 174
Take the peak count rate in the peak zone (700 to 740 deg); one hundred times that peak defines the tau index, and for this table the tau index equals 17740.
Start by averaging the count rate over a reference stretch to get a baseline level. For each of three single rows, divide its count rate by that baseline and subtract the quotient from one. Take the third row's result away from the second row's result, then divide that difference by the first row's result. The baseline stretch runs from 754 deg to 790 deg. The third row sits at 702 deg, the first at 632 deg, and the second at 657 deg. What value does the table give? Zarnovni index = -1.1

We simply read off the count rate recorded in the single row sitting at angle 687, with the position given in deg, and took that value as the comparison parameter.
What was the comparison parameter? 176.2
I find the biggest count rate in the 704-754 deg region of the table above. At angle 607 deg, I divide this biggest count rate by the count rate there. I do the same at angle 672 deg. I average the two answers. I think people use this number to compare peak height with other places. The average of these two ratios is 1.00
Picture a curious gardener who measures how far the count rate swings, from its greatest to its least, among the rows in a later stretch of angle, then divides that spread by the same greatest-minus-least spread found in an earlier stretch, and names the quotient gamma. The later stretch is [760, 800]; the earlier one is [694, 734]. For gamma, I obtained 0.80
